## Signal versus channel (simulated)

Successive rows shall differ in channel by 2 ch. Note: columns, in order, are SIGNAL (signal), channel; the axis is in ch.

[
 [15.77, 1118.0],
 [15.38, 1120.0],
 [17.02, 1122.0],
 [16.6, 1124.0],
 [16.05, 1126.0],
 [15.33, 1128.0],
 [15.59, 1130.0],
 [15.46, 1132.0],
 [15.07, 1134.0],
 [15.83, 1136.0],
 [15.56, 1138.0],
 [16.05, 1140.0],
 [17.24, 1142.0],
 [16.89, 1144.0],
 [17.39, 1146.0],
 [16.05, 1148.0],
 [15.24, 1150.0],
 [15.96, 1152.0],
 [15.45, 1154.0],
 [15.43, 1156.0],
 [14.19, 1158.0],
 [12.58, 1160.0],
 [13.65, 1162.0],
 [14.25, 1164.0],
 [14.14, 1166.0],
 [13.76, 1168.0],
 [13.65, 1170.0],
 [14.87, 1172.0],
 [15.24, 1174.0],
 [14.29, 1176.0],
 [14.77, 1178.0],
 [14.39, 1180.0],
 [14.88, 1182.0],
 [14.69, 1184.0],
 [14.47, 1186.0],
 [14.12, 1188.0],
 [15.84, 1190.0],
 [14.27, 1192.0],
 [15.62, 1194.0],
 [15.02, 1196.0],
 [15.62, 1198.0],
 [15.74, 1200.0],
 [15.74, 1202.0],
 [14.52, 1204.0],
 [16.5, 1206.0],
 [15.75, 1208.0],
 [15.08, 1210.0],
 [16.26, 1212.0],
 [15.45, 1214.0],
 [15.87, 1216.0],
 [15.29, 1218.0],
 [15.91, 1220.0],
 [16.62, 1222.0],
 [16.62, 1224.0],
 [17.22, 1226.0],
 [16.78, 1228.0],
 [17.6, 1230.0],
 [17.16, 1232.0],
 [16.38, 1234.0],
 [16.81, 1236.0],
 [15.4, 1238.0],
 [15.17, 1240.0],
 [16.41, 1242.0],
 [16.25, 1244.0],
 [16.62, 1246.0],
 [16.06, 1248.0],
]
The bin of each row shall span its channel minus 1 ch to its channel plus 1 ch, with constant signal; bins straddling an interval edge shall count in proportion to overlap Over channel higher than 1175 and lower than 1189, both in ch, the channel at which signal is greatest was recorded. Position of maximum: 1182.0 ch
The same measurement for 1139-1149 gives 1146.0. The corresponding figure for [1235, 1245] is 1236.0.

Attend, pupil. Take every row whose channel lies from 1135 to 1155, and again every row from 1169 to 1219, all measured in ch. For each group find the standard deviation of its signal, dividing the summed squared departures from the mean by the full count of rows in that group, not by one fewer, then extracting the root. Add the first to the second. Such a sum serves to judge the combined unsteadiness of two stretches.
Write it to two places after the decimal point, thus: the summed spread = 1.42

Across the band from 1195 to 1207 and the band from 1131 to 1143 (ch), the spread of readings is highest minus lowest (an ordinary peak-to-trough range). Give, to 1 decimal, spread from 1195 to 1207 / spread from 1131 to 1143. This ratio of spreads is 0.9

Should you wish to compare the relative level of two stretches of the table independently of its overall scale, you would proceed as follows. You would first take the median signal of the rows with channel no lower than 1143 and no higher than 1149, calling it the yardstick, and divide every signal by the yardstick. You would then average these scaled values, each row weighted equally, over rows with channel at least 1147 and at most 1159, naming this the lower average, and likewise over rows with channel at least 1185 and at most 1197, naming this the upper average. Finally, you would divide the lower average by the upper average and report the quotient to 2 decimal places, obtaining 1.03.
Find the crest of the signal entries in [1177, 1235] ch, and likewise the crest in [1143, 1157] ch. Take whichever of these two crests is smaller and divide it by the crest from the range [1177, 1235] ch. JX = 0.99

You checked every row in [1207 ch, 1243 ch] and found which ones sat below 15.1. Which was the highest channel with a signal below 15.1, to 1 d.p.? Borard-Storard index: 1210.0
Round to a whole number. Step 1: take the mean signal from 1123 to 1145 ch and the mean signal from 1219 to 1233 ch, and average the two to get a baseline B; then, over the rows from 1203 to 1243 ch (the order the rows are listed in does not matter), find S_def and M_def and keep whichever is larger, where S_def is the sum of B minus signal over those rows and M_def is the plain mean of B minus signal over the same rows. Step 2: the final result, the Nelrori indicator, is 5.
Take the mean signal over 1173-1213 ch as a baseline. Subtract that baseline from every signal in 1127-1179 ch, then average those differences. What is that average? 0.0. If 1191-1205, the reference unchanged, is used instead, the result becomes 0.1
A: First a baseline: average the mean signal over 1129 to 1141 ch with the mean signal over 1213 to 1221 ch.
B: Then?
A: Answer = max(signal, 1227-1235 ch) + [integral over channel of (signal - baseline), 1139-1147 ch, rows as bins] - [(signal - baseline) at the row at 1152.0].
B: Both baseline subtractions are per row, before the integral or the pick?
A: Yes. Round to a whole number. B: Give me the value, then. 27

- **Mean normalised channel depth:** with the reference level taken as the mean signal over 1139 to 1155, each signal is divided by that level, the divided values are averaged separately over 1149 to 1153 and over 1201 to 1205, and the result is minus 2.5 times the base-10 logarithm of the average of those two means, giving 0.06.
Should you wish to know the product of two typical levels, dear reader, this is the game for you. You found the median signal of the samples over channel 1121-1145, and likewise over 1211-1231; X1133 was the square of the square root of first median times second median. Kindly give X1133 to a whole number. 262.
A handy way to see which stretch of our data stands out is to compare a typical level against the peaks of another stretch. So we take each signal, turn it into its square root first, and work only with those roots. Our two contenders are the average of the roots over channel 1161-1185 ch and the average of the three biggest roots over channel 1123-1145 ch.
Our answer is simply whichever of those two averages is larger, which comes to 4.11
